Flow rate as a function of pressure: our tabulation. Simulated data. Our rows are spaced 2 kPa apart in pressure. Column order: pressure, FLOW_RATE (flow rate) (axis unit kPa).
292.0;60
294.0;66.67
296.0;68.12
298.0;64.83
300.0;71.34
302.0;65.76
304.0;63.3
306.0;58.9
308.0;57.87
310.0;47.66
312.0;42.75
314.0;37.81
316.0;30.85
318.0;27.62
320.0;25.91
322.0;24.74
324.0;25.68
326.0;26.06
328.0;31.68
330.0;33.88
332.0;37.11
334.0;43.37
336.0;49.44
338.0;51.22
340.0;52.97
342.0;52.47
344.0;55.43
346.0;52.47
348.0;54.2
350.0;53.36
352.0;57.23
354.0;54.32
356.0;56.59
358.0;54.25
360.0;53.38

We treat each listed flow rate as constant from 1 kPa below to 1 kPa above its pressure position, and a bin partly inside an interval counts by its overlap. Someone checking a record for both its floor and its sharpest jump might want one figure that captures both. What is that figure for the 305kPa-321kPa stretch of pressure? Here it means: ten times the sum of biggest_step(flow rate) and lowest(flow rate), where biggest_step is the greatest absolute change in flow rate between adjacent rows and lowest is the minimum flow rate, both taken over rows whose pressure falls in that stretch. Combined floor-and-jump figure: 361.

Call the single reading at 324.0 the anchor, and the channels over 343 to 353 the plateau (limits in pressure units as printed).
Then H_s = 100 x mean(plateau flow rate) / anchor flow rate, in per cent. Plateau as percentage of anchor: 212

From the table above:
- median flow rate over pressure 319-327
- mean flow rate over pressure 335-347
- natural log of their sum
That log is 4.36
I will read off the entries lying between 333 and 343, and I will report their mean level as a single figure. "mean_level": 50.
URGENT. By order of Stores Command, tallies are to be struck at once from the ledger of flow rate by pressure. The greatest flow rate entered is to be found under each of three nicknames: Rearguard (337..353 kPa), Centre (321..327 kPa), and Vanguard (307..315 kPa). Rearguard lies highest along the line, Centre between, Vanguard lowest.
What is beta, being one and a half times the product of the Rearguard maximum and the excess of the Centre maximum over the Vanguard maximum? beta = -2731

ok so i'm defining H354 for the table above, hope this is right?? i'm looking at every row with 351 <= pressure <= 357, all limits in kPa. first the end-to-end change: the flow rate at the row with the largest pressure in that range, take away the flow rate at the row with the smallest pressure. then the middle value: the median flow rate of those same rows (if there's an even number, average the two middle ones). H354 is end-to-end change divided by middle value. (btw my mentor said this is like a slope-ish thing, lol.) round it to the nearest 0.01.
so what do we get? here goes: -0.01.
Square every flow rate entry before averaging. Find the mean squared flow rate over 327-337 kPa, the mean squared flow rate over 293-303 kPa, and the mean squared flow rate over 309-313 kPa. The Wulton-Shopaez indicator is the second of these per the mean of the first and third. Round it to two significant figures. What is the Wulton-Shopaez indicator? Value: 2.5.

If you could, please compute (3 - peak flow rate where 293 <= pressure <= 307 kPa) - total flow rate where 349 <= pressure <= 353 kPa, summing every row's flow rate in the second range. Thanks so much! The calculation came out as -179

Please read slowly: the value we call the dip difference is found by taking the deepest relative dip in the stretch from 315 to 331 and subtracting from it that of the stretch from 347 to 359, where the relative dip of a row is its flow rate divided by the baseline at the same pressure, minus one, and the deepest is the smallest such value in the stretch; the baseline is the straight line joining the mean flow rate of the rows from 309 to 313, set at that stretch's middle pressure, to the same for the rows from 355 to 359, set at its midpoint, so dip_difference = -0.46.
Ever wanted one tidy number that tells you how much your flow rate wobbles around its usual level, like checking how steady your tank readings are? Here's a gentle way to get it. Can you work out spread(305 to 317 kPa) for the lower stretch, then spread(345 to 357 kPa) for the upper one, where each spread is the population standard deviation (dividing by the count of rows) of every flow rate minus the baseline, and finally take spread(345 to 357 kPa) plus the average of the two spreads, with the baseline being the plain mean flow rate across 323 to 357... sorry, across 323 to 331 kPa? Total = 8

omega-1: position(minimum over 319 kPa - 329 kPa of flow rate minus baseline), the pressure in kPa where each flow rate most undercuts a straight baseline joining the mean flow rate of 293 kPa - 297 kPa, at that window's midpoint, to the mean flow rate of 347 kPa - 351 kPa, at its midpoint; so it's 322.0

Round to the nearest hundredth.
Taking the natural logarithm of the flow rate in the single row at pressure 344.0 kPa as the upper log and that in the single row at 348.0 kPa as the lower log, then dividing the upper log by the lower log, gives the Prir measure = 1.01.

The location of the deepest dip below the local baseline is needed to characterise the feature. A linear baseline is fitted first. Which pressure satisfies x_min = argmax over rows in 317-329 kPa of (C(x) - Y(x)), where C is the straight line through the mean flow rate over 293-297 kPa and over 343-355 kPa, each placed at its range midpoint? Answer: 322.0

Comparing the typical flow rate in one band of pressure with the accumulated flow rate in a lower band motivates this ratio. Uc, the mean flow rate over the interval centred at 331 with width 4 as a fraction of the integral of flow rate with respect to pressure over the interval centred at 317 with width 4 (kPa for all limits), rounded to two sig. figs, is 0.30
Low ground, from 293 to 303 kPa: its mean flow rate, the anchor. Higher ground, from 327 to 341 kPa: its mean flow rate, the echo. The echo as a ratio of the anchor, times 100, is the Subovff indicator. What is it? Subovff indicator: 64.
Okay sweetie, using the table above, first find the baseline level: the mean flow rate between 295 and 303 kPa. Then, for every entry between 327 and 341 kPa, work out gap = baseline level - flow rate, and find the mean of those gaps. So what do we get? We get 25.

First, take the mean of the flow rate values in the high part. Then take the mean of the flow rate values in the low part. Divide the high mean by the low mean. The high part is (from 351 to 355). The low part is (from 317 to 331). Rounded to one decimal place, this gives 2.0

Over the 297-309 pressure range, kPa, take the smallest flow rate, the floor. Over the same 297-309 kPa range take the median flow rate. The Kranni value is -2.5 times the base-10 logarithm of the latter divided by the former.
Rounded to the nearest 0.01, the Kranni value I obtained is -0.11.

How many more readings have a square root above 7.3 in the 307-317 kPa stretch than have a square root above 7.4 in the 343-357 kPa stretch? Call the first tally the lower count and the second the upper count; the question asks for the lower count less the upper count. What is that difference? -2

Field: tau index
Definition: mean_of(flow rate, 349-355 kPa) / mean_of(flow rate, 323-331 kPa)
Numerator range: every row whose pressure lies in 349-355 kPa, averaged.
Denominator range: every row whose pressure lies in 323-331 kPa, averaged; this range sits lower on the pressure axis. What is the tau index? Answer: 1.9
